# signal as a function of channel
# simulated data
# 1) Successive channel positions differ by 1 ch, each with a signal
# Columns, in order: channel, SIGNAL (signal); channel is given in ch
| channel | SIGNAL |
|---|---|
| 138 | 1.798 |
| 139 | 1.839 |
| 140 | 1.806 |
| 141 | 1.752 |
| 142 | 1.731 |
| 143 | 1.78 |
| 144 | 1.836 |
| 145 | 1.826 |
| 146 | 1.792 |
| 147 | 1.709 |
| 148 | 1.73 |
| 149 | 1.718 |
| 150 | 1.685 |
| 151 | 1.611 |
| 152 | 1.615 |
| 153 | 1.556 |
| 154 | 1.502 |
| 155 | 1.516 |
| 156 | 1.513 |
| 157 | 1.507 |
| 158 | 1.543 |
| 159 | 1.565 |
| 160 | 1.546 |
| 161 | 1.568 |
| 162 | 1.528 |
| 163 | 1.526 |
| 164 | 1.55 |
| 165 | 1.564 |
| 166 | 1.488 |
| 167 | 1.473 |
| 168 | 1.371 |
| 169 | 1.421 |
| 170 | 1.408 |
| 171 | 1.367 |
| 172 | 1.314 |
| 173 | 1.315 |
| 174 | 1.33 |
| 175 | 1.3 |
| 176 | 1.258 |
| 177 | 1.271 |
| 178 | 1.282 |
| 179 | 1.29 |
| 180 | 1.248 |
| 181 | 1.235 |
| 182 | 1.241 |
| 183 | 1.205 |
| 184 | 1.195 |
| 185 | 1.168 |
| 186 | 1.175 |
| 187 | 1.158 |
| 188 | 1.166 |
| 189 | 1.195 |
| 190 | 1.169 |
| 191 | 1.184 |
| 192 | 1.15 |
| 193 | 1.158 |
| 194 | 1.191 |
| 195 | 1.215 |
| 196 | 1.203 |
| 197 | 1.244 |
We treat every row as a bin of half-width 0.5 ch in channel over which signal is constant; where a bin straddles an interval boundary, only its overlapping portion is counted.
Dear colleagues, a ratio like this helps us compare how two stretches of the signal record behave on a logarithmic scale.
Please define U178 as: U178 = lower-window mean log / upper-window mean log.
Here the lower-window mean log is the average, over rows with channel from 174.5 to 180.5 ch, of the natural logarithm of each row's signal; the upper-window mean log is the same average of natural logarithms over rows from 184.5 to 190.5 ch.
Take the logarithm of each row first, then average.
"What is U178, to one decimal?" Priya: 1.5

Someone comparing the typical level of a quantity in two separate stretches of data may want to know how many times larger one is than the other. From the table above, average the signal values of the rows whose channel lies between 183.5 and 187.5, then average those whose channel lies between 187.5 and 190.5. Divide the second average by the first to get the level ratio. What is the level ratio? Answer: 1.00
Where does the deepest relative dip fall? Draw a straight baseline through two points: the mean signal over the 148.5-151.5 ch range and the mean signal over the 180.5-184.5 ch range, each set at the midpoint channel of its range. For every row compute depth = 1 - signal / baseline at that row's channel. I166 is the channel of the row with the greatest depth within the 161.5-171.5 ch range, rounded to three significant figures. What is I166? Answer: 168 ch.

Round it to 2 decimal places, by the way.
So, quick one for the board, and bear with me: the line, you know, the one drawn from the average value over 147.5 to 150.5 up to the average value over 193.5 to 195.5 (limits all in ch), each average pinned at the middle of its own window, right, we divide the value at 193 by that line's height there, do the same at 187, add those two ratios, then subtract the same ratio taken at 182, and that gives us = 0.92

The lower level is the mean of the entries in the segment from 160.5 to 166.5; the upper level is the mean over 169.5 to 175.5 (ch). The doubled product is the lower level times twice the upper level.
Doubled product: 4.1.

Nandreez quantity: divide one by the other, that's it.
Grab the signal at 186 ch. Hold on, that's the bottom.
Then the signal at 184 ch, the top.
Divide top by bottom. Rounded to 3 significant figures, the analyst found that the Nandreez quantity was 1.02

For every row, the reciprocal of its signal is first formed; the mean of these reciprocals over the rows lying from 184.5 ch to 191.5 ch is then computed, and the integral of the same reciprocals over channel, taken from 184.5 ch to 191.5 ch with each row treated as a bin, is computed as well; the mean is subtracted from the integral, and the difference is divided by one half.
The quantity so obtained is 10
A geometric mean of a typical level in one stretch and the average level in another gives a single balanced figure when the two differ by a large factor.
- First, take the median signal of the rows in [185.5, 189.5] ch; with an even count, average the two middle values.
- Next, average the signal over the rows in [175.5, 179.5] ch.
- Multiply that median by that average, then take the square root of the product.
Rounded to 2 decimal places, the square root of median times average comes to 1.22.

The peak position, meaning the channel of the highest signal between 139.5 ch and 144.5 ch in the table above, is 144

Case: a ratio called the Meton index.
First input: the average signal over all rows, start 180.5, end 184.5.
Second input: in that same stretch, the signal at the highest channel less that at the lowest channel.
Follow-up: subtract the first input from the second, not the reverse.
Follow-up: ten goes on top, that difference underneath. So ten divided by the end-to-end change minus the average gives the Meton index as -7.9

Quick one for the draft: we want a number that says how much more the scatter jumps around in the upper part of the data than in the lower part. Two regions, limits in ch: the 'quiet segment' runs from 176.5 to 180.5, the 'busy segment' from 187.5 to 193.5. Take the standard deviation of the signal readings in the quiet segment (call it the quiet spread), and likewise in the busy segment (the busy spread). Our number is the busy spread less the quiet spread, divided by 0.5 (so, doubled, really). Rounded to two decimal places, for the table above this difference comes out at 0.00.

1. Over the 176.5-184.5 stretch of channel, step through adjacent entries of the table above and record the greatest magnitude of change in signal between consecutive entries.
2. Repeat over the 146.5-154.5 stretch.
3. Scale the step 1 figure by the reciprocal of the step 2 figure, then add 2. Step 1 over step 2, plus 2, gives 2.57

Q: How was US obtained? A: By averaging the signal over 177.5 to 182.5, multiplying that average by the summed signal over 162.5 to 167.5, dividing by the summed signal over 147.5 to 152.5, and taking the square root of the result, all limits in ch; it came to 1.07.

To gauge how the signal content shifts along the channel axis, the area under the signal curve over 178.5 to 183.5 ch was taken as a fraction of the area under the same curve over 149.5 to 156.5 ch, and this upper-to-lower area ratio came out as 0.57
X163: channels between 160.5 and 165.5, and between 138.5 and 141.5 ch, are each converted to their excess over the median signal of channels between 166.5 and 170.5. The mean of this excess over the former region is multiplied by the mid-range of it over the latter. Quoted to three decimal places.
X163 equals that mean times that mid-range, 0.051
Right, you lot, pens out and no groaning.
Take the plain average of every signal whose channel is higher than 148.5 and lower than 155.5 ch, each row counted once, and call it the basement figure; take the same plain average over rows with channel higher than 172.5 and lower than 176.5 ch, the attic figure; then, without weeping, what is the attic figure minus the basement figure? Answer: -0.30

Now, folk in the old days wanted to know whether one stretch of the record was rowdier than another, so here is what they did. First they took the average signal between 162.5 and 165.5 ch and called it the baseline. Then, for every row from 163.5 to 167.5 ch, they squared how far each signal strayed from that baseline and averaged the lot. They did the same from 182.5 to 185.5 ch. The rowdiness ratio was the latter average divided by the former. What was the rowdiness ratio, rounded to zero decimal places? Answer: 56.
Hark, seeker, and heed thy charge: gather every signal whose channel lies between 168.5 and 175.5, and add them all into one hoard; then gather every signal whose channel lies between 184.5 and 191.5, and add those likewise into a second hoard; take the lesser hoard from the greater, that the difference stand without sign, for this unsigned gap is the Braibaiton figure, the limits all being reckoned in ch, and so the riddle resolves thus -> 1.2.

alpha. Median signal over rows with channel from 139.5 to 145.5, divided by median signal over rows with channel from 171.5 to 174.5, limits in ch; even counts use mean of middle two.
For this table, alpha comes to 1.36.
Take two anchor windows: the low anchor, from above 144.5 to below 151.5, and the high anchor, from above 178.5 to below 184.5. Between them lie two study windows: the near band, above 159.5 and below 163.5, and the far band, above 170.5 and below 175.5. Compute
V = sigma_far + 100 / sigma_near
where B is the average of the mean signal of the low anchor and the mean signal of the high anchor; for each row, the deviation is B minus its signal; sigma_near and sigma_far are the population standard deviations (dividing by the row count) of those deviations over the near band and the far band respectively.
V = 5913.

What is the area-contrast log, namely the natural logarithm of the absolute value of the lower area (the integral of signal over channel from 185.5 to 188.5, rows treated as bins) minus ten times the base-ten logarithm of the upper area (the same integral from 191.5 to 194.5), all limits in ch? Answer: 0.66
